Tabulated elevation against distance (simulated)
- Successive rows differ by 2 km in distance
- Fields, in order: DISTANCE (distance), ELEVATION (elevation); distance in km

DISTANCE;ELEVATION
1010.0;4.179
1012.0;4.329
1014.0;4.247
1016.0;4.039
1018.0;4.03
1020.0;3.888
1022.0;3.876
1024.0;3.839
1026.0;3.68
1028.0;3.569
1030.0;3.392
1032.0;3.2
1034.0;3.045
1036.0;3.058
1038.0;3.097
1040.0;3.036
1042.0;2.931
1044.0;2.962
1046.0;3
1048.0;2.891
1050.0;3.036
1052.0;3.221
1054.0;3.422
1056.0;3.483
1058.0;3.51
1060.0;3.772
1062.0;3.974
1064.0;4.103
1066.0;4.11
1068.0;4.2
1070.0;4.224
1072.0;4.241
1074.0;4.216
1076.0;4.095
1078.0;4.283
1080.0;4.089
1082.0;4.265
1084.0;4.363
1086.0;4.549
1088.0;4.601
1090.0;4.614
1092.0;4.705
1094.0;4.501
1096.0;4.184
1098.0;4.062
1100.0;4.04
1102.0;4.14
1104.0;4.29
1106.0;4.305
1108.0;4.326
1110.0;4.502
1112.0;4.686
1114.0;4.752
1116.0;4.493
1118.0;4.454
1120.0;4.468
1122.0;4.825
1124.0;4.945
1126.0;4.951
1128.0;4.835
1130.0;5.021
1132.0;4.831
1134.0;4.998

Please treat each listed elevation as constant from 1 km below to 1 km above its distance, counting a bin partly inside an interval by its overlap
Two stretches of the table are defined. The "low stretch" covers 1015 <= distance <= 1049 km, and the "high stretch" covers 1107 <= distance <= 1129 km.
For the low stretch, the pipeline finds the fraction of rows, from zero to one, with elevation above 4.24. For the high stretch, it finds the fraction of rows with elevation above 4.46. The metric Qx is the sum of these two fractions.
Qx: 0.82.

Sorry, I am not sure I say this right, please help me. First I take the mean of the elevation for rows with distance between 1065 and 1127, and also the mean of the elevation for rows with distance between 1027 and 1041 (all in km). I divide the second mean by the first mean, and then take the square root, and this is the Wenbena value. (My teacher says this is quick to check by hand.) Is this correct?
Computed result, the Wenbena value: 0.852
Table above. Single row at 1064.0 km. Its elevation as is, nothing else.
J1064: 4.103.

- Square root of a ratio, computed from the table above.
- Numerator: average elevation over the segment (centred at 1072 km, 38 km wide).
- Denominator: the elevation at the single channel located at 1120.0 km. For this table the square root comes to 0.96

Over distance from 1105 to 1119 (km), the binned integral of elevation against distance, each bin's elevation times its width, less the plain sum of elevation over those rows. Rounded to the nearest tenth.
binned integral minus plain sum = 31.5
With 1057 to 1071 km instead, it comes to 27.9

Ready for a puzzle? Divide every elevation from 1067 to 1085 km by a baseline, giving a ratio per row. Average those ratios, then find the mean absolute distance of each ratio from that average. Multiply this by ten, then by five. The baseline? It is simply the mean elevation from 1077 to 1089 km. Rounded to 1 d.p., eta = 0.7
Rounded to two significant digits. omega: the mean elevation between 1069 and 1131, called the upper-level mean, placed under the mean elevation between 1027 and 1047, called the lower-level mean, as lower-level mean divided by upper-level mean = 0.70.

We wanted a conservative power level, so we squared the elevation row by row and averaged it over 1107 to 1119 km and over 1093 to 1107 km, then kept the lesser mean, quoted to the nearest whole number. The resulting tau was 18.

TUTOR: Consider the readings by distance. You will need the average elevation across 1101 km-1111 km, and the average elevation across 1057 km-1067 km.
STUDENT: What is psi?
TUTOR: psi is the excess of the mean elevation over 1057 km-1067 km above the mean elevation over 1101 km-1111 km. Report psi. -0.4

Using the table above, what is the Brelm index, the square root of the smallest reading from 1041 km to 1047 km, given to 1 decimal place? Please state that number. 1.7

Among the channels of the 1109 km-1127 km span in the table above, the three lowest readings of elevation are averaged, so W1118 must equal 4.5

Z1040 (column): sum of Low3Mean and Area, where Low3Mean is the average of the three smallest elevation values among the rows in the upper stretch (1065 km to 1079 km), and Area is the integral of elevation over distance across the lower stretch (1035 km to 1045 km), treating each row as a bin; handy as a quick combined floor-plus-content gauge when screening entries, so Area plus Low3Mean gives 34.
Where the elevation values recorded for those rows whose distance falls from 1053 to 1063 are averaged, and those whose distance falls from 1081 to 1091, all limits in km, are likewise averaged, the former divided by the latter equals 0.81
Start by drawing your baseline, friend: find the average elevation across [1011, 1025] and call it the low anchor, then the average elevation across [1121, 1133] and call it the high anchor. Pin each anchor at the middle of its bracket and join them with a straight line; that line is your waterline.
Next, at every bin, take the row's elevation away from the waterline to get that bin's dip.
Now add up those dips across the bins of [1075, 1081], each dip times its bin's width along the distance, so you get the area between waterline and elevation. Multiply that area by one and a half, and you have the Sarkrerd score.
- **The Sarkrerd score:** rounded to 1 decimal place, 3.2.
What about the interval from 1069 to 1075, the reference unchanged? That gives 2.1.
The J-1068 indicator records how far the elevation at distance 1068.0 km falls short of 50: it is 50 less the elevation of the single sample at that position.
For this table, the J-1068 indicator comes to 45.8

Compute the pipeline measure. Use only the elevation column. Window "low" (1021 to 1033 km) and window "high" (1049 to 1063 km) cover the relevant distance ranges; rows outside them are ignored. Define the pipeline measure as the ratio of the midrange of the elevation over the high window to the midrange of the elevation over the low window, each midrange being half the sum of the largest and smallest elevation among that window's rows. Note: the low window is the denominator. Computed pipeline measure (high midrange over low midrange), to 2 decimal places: 0.99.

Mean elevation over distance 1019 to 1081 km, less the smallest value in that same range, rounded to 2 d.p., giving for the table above 0.70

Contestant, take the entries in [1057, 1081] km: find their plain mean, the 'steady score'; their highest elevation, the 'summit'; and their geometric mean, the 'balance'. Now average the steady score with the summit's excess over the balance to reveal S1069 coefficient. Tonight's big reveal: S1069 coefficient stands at 2.14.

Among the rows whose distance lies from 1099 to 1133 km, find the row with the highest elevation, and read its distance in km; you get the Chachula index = 1130.0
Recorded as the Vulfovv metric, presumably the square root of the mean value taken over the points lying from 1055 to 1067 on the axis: 1.96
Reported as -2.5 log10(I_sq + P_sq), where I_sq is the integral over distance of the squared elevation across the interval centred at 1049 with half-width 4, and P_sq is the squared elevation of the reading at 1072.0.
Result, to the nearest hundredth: -4.91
